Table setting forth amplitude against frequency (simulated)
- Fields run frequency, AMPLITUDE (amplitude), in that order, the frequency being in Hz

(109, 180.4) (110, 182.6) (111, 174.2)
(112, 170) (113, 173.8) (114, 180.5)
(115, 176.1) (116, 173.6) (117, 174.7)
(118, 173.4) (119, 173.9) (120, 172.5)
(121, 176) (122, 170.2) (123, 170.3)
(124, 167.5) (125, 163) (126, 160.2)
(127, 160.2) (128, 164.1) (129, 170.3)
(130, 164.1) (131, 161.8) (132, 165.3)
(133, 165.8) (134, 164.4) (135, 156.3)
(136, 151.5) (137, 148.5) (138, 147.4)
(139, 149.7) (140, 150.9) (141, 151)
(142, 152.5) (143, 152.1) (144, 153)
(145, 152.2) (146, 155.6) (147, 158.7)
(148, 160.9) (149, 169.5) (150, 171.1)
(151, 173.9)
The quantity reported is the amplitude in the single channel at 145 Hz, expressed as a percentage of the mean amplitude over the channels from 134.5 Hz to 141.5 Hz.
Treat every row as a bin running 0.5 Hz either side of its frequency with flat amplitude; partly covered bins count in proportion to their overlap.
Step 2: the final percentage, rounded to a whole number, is 101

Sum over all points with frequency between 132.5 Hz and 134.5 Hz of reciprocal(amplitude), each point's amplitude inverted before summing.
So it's 0.012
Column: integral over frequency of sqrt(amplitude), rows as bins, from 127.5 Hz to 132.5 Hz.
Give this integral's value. 64.2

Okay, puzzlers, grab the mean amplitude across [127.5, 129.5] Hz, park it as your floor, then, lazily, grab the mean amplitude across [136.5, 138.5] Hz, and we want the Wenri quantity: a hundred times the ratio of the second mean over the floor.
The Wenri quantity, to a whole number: 88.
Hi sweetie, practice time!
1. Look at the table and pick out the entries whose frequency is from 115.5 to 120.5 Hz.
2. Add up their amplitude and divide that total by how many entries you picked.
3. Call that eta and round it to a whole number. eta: 174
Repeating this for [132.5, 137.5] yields 157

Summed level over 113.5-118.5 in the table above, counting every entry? 878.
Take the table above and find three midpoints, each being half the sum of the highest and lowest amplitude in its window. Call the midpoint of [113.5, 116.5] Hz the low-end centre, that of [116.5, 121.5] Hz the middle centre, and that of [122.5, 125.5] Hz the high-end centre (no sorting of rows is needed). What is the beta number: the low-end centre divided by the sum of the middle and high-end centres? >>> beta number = 0.519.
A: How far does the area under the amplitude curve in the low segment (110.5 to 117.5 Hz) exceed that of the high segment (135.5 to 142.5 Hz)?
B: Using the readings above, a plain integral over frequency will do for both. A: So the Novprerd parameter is 171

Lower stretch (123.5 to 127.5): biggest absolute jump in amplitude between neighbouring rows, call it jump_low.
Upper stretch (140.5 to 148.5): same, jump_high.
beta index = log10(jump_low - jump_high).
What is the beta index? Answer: 0.04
